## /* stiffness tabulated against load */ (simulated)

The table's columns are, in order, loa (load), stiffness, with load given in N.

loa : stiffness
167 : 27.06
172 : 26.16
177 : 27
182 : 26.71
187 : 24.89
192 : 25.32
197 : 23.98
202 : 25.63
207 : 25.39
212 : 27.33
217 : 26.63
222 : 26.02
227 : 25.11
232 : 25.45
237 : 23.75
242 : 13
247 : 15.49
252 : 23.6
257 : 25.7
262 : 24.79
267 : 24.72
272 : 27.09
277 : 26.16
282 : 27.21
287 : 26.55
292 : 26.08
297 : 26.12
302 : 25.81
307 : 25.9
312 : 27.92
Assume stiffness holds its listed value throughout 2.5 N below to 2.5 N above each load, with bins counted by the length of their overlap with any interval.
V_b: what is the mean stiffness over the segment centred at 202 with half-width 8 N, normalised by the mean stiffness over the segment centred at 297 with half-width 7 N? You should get 1.0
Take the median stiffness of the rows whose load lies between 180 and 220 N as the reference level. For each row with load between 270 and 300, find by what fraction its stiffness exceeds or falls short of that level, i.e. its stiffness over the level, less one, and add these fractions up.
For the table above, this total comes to 0.24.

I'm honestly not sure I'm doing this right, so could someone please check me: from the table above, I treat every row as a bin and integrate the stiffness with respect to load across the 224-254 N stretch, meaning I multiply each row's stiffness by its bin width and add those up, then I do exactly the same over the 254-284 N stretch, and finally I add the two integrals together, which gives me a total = 1410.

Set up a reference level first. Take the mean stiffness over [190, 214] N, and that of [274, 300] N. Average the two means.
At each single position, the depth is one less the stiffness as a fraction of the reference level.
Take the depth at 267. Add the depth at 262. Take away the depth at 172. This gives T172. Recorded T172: 0.10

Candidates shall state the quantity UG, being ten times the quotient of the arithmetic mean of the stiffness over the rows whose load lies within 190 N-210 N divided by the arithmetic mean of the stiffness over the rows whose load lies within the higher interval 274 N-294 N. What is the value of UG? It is 9.5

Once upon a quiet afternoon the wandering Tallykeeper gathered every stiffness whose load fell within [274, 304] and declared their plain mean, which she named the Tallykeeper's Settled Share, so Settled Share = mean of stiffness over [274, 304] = 26.3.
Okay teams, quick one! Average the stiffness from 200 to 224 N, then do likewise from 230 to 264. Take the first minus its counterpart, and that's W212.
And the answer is 5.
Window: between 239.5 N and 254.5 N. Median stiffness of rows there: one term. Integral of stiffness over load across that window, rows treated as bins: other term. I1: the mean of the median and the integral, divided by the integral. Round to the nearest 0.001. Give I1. 0.530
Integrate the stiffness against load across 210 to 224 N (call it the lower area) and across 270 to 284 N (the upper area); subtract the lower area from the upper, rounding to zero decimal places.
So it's 2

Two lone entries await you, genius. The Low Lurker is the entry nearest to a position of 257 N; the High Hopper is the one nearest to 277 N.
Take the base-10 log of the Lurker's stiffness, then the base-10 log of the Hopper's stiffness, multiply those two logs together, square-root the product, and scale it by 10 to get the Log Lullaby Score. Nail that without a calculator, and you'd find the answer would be 14.1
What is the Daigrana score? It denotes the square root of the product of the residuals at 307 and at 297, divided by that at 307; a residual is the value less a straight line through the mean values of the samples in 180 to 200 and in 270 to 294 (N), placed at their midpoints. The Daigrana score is -0.81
